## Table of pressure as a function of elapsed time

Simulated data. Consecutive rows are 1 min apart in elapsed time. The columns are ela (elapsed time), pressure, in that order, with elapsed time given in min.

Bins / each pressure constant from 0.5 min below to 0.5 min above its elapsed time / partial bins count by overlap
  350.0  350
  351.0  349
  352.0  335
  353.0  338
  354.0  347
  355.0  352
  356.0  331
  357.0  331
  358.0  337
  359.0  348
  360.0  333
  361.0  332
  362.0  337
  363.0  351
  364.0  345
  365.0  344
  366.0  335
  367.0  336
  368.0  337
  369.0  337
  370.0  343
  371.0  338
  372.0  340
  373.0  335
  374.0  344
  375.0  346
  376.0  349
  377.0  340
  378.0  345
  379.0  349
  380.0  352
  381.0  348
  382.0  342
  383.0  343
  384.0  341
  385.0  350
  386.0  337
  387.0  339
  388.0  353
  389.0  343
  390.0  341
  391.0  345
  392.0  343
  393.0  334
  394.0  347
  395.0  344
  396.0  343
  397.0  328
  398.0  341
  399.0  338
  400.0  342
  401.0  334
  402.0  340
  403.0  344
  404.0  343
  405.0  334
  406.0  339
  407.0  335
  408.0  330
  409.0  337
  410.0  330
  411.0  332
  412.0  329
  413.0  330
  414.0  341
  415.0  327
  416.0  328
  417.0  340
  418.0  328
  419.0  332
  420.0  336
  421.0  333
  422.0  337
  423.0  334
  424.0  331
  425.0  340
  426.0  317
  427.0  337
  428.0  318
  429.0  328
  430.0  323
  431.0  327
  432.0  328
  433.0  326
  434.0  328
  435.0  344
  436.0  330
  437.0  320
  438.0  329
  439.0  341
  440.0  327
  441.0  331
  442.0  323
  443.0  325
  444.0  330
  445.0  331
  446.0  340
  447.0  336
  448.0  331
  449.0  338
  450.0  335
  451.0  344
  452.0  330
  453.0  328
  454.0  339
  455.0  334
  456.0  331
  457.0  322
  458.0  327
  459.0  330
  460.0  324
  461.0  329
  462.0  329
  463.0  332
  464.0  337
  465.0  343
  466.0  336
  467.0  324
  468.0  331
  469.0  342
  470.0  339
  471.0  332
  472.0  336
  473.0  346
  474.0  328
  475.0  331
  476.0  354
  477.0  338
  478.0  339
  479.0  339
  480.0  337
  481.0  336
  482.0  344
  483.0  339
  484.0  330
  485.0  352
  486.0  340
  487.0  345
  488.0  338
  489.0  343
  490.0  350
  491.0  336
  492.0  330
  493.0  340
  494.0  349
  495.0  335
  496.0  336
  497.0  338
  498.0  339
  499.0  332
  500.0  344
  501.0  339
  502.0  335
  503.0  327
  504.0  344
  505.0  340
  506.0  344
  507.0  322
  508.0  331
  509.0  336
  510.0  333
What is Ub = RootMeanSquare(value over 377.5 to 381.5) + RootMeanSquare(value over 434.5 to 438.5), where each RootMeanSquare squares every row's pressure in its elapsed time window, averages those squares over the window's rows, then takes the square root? 679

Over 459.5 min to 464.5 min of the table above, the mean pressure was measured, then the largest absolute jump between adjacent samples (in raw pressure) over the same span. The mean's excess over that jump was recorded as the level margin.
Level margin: 325.2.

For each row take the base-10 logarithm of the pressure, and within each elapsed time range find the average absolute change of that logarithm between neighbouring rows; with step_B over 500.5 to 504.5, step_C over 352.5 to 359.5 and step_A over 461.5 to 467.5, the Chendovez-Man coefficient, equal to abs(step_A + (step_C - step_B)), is 0.0070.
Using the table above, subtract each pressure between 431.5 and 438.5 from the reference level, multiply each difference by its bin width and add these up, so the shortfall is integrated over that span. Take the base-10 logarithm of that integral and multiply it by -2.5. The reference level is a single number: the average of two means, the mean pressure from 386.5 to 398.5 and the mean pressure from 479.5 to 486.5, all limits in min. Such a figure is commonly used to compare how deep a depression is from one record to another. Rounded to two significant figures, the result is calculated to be -4.8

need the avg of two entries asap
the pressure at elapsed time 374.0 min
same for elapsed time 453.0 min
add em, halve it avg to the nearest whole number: 336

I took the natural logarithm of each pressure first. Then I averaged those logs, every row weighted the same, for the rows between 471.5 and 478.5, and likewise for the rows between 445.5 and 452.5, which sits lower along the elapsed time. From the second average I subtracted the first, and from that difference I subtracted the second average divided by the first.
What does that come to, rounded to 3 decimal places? -1.006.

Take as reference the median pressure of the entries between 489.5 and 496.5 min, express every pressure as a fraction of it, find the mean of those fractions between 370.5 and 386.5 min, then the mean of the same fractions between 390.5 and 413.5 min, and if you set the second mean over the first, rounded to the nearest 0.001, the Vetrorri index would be 0.982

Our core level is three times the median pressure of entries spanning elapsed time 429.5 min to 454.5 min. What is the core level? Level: 990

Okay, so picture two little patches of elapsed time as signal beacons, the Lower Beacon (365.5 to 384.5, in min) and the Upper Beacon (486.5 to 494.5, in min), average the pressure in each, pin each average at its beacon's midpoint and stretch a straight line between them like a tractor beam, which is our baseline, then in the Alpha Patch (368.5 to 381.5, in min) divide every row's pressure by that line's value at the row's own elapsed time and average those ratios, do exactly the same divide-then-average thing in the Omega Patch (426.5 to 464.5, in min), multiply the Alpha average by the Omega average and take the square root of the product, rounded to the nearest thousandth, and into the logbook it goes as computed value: 0.986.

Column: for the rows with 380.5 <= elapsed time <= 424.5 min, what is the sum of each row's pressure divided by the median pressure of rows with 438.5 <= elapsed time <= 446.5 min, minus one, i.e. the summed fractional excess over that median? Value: 1.0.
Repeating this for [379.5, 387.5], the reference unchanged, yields 0.3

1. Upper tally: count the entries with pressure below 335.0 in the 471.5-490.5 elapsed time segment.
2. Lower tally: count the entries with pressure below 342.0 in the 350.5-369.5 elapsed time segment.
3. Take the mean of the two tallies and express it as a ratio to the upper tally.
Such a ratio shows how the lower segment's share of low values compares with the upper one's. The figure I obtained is 2.5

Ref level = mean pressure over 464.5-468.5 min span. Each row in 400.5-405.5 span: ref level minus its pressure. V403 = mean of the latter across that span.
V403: -5.5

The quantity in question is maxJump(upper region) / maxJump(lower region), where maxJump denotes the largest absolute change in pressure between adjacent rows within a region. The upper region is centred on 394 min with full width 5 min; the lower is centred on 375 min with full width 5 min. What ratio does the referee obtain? 1.4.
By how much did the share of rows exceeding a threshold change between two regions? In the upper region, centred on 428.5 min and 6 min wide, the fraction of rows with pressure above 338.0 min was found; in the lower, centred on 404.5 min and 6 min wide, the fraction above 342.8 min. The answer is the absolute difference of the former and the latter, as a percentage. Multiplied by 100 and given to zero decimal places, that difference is 33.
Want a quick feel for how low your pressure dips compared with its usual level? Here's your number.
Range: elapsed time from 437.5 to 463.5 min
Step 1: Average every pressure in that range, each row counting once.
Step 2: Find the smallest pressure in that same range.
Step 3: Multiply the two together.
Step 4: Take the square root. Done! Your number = 327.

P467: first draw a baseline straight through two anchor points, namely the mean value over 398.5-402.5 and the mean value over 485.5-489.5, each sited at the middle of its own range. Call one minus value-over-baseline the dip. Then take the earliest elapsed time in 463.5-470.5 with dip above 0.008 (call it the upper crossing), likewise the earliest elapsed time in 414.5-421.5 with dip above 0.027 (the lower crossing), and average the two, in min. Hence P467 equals 439.5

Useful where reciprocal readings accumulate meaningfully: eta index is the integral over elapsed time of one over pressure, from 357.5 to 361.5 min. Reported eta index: 0.0119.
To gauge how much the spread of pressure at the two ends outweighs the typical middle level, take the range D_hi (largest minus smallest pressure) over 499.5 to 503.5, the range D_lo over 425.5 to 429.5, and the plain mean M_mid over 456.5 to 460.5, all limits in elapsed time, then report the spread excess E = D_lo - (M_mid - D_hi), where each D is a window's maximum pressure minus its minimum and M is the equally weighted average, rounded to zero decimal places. -289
